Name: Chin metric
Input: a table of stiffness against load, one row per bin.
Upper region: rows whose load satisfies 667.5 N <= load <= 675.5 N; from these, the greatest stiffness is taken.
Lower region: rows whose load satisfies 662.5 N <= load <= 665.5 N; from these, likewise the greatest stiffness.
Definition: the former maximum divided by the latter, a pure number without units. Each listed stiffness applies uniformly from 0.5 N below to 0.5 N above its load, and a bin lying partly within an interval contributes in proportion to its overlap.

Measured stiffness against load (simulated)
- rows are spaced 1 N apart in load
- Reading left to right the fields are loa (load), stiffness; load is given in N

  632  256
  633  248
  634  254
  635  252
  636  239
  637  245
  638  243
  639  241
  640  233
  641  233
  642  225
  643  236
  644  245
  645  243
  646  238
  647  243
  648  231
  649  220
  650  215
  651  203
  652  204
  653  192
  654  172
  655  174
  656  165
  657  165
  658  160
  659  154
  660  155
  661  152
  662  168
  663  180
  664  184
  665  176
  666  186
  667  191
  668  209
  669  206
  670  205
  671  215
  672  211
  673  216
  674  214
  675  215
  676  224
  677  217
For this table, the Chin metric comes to 1.17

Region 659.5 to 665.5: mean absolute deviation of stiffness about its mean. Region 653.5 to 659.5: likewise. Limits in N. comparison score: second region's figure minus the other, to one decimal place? -5.5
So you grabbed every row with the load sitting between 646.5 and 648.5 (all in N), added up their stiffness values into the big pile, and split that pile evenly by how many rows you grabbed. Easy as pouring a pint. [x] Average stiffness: 237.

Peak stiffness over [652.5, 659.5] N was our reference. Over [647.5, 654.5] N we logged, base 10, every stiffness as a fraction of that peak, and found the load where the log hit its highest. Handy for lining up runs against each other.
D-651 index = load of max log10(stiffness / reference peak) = 648 N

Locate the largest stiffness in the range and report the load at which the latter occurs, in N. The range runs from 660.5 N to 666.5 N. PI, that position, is 666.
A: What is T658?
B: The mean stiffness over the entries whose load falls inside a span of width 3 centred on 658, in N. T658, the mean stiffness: 160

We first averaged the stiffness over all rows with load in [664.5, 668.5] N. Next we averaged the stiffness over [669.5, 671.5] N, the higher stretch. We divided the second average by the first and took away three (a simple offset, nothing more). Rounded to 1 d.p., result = -1.9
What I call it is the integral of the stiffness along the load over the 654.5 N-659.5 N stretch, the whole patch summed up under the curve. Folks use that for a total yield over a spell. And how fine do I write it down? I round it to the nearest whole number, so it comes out 818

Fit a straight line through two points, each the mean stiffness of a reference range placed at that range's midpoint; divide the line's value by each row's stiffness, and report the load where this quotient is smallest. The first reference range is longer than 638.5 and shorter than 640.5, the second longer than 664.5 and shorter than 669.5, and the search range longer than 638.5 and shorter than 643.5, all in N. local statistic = 643 N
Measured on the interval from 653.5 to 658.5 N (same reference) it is 655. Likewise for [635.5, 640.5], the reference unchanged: 637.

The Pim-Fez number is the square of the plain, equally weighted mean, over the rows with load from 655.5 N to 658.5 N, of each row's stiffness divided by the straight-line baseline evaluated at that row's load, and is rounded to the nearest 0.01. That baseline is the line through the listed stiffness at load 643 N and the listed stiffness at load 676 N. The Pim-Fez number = 0.50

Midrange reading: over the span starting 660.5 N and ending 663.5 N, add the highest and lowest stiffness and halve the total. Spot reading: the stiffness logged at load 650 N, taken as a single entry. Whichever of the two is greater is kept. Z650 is 215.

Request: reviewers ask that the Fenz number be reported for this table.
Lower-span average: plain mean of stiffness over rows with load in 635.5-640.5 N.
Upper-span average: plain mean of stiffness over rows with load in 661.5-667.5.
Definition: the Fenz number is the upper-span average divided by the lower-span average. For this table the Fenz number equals 0.75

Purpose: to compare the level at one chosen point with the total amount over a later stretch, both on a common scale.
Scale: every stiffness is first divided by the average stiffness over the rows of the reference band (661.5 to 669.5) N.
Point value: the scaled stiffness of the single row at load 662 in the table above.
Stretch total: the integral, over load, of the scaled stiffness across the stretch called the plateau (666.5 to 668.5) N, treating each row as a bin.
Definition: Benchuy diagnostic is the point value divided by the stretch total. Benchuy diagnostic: 0.42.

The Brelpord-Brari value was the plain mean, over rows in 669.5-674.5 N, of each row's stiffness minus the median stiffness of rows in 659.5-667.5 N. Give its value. 34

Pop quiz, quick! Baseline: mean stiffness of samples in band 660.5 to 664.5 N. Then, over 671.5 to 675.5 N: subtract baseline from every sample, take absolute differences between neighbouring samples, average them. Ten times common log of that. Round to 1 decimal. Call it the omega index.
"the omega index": 4.3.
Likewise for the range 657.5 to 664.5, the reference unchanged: 8.5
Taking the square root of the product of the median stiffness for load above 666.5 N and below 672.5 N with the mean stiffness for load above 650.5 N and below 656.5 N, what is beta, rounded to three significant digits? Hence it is 196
